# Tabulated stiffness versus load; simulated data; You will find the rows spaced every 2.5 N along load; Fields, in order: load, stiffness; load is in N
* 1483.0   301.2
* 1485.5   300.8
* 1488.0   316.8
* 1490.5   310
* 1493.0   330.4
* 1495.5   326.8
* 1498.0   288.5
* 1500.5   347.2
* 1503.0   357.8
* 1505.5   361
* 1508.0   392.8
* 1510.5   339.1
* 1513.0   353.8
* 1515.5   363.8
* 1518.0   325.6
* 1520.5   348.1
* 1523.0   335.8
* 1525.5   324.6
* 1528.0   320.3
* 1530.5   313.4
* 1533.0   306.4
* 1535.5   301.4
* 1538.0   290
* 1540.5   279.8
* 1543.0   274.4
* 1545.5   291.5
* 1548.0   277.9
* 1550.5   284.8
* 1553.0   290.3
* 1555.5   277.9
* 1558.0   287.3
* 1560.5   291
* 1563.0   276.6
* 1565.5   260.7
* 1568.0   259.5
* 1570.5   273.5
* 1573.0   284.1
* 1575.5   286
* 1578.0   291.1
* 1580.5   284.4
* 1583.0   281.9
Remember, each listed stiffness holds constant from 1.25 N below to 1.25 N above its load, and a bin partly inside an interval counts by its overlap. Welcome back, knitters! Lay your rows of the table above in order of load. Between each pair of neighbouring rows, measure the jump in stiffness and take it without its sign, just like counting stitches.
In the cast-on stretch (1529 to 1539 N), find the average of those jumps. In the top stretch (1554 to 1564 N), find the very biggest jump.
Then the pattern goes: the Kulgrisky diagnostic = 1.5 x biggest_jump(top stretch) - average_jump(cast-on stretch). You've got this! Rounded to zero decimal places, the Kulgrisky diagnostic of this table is 14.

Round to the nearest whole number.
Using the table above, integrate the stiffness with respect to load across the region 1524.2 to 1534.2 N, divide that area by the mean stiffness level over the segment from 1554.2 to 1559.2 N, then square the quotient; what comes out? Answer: 125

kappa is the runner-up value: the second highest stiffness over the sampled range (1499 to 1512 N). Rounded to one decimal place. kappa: 361.0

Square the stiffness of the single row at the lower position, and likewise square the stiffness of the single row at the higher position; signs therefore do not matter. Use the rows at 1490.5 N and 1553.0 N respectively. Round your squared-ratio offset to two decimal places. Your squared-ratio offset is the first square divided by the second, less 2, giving -0.86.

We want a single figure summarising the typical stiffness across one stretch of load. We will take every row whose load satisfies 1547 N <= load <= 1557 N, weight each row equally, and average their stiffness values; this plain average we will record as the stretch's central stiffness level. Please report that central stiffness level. 283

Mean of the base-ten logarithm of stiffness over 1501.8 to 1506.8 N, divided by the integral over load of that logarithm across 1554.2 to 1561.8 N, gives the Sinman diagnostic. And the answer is 0.14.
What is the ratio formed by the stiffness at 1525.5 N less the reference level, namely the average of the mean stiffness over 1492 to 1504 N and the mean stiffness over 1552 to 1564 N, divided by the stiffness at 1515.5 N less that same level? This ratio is 0.3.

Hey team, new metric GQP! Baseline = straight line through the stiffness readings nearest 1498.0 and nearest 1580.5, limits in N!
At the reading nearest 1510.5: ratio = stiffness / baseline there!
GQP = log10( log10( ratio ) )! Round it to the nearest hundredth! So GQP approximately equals -1.15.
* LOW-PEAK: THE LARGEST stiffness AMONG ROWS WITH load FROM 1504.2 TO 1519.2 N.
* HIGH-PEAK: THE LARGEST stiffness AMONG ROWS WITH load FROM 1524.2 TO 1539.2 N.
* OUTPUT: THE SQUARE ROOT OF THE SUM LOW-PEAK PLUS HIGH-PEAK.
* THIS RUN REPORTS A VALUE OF 26.8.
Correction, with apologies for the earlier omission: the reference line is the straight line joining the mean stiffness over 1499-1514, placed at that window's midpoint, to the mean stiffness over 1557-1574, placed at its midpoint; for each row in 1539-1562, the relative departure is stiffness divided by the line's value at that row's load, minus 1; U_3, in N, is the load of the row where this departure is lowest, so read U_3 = 1543.0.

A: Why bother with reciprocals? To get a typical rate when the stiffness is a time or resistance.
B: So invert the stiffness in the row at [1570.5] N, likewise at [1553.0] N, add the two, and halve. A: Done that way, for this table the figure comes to 0.0036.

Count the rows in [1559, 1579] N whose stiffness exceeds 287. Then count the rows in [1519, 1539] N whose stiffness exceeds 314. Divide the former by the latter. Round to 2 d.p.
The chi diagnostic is 0.50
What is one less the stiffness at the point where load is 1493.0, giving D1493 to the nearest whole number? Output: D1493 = -329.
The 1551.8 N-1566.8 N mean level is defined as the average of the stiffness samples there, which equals 281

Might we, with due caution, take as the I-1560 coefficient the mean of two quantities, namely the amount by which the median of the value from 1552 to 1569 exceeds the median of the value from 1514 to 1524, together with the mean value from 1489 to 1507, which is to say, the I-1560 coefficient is 134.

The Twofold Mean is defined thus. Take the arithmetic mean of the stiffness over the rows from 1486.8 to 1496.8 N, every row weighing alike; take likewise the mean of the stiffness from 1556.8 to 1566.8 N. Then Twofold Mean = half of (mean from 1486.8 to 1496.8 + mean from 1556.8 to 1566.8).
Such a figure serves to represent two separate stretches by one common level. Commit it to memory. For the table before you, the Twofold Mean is 300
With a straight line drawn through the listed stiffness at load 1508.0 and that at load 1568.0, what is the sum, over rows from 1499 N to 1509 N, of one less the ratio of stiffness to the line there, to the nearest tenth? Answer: 0.4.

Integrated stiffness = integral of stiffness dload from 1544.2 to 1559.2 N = 4274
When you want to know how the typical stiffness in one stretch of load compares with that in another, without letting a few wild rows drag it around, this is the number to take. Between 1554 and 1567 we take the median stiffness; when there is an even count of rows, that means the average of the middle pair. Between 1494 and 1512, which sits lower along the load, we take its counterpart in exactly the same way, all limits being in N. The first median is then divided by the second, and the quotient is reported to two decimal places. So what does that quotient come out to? 0.80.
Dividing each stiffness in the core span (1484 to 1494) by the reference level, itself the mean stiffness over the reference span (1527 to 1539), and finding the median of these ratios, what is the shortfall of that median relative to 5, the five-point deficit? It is 3.98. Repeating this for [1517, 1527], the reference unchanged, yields 3.92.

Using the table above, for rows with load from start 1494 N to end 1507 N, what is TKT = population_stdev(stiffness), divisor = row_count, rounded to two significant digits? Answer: 27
